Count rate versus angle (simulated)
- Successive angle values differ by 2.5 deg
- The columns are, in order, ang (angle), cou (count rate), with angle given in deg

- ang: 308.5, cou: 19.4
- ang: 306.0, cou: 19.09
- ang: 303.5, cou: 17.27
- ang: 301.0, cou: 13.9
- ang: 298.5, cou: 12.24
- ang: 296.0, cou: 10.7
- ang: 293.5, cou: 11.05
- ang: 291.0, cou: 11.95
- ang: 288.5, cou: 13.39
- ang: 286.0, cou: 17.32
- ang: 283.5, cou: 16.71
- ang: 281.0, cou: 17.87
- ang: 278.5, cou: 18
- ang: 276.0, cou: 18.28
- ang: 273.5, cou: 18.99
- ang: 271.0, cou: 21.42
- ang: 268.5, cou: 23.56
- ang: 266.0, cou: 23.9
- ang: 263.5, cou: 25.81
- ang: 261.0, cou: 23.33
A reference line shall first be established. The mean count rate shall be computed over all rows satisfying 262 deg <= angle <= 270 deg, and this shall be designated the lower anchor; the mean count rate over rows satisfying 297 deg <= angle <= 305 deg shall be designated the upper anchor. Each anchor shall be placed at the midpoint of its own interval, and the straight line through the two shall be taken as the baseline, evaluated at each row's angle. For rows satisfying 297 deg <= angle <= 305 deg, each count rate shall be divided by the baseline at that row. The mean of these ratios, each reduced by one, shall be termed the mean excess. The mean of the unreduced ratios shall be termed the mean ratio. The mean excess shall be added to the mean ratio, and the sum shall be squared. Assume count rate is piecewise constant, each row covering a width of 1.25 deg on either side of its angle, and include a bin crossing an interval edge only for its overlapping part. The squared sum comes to 1.0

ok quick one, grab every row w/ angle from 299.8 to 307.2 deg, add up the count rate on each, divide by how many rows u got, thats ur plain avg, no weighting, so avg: 17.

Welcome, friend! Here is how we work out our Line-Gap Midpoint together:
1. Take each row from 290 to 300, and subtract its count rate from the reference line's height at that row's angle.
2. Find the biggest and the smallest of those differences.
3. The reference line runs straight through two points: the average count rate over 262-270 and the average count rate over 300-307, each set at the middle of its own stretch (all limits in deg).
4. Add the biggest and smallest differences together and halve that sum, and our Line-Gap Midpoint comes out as 6.6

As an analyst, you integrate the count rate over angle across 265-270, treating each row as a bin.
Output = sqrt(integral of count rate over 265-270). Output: 10.9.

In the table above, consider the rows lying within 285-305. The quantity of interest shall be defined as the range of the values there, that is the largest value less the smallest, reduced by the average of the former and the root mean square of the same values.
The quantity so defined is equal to -3.5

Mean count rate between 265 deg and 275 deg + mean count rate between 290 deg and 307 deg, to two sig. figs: 36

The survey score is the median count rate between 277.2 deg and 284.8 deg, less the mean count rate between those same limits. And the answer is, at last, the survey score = 0.34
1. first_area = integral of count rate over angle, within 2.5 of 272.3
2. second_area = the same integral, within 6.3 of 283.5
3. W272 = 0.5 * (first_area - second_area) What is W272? -54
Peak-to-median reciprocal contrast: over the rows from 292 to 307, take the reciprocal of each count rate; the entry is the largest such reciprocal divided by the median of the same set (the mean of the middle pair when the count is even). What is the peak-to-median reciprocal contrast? 1.22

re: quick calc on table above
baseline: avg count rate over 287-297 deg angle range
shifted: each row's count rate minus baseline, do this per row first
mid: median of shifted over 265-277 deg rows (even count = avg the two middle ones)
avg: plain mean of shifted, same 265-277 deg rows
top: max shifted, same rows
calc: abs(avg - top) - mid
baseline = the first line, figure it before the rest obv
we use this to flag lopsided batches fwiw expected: -7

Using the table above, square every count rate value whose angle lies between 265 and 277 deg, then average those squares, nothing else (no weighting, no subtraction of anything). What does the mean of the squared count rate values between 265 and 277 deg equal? 456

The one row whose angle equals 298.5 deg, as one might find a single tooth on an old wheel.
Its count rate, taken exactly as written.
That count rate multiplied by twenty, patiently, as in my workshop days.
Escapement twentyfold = 245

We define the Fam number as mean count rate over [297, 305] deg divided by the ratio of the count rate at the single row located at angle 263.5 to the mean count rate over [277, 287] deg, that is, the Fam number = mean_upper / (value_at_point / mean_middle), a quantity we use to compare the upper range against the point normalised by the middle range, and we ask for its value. 9.8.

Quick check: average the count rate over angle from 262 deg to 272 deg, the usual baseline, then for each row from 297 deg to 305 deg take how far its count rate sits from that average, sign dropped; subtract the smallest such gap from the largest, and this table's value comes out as 5.0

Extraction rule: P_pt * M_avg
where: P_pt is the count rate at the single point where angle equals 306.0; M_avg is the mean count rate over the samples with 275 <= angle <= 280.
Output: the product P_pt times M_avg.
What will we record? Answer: 346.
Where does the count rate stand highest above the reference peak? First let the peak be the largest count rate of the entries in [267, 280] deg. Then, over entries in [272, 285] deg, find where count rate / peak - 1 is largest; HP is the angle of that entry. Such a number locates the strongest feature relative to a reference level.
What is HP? 273.5 deg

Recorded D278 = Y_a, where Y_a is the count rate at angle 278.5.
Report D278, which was 18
